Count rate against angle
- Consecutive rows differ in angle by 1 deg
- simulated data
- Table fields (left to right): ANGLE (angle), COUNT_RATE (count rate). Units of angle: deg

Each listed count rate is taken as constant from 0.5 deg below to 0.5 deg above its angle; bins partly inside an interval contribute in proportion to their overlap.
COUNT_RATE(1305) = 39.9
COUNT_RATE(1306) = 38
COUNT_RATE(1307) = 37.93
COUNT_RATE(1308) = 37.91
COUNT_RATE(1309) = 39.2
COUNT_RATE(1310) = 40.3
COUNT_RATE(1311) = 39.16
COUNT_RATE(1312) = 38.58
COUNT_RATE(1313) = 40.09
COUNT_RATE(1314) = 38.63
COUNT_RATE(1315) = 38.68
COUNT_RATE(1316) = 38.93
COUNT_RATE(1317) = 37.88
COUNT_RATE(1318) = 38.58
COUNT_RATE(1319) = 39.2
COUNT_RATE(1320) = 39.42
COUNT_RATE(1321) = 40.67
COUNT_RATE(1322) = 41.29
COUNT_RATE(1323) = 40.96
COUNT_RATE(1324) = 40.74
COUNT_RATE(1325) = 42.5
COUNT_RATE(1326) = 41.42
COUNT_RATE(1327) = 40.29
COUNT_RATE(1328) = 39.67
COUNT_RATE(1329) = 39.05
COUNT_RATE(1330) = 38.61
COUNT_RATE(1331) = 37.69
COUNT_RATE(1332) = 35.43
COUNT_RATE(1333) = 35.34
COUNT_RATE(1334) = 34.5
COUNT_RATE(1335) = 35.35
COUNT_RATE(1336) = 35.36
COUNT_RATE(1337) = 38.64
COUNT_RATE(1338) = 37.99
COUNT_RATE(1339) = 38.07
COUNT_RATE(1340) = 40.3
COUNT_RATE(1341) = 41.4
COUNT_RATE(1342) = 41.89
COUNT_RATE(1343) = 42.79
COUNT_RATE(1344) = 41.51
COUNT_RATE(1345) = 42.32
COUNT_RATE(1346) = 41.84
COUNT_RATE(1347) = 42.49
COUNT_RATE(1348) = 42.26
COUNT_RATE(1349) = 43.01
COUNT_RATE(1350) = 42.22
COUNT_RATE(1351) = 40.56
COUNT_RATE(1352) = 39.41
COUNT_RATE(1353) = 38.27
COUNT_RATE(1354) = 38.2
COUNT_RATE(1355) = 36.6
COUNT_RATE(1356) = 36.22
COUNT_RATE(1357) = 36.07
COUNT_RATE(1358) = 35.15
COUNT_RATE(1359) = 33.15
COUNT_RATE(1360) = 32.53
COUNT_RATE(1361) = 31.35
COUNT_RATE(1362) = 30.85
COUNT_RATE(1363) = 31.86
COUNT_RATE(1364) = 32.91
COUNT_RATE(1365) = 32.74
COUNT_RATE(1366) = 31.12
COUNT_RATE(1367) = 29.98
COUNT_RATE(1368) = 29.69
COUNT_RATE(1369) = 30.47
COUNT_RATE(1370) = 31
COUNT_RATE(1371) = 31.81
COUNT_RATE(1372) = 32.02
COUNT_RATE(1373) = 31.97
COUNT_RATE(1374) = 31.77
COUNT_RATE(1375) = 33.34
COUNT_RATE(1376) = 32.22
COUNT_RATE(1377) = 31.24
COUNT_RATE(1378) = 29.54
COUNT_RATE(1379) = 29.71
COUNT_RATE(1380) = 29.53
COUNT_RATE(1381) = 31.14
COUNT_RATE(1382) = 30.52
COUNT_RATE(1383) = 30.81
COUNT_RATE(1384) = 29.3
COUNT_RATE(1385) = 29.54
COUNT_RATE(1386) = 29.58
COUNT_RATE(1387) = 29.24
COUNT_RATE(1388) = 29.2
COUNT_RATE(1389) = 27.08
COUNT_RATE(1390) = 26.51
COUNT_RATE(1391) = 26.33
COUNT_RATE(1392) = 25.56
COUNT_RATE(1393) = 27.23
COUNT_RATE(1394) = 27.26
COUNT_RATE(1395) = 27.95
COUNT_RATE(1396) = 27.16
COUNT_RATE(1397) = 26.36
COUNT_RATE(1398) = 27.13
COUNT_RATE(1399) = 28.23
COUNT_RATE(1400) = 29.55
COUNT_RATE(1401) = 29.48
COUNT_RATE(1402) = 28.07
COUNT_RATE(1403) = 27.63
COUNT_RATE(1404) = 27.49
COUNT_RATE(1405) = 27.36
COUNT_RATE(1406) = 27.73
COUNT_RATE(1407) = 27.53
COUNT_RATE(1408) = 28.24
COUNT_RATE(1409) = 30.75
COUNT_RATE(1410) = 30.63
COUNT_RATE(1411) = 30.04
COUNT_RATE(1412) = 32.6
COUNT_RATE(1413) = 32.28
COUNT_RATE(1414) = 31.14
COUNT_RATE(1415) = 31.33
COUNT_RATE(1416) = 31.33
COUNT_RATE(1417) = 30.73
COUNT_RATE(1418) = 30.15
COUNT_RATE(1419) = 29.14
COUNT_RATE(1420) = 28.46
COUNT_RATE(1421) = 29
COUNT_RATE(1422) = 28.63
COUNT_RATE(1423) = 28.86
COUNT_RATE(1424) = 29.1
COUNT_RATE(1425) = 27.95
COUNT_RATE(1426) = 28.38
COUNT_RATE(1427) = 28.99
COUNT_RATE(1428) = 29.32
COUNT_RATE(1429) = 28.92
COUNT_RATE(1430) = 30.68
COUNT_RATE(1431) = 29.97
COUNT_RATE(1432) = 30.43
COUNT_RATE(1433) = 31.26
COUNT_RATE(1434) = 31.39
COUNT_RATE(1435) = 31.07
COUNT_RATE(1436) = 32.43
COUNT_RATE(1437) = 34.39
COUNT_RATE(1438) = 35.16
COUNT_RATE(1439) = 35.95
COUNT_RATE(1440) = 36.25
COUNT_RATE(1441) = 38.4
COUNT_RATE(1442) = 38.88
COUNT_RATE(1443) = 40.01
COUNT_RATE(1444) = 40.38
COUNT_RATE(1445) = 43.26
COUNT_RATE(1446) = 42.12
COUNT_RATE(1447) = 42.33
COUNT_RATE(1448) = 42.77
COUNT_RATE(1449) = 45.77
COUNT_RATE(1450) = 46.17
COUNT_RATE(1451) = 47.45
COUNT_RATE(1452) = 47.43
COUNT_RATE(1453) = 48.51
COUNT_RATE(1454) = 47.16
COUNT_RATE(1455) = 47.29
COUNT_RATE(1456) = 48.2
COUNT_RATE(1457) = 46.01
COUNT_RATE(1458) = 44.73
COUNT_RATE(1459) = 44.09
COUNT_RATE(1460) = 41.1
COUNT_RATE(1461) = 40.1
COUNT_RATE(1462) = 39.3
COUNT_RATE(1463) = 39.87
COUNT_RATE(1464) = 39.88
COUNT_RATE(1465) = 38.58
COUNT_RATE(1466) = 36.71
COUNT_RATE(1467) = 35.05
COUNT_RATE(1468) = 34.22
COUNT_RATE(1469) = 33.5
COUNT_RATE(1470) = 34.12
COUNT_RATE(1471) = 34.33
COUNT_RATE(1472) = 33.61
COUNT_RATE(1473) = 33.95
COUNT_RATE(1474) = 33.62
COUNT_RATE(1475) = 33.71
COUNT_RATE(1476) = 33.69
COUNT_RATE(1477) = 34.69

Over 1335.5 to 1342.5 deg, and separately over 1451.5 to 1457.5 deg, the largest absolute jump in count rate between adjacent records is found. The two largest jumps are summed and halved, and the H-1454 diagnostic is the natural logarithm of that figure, 1.0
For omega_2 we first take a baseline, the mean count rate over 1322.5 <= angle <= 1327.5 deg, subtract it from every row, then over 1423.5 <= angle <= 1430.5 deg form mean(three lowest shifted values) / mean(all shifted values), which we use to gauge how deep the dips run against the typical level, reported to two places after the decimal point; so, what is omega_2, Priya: 1.05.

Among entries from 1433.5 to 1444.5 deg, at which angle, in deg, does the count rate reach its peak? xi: 1444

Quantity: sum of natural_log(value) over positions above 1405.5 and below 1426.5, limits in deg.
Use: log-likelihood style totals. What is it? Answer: 71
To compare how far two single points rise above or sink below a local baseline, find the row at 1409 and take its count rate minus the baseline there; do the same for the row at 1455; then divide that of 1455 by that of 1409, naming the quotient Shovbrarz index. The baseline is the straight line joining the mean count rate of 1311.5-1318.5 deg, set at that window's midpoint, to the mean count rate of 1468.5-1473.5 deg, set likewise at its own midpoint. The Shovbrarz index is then -3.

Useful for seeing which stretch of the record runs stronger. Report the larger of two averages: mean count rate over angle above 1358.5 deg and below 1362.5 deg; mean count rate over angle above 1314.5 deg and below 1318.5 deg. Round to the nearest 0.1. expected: 38.5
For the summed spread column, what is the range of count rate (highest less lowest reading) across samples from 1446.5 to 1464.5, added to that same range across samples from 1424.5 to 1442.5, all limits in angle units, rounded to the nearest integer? 20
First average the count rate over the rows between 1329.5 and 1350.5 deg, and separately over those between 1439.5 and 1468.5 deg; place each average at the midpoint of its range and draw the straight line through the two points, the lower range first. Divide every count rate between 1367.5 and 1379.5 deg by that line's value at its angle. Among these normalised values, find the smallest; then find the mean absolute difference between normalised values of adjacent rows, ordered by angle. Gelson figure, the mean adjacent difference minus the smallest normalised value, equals -0.71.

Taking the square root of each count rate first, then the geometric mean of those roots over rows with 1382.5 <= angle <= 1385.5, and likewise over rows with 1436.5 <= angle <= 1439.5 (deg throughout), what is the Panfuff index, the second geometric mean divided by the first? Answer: 1.08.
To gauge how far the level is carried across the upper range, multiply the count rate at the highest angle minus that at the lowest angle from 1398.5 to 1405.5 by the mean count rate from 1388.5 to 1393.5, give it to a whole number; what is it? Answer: -23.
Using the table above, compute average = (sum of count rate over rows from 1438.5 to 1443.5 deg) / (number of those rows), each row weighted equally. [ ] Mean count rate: 38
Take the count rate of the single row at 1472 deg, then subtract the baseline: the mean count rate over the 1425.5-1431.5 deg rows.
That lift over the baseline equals 4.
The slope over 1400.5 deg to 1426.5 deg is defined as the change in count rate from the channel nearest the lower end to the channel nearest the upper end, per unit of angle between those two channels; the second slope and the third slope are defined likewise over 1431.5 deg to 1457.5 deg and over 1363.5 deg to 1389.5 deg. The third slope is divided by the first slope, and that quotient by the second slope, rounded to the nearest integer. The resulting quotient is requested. 9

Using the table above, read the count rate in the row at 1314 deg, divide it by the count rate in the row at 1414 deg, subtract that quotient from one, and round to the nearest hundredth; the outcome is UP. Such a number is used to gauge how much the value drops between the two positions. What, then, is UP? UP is -0.24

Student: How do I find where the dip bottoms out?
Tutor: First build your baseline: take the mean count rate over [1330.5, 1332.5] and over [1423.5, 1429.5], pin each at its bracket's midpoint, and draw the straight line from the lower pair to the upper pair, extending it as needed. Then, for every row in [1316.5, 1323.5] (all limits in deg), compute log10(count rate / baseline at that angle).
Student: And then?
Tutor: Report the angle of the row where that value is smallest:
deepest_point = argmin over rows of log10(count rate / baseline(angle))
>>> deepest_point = 1317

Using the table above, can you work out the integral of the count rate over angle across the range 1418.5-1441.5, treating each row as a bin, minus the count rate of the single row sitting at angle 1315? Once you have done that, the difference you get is 675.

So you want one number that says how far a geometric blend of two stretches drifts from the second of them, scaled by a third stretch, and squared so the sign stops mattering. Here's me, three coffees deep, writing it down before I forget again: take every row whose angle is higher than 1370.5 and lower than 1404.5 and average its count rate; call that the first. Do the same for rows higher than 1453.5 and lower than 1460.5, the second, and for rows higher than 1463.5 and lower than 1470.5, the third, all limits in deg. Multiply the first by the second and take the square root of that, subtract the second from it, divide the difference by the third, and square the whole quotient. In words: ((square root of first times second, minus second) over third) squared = 0.064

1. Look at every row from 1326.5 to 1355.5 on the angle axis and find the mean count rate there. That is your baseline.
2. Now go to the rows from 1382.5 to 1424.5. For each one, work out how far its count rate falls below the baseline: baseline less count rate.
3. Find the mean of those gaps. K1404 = 10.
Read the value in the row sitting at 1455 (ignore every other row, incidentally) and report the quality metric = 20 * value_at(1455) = 946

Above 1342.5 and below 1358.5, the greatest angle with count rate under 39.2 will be 1358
